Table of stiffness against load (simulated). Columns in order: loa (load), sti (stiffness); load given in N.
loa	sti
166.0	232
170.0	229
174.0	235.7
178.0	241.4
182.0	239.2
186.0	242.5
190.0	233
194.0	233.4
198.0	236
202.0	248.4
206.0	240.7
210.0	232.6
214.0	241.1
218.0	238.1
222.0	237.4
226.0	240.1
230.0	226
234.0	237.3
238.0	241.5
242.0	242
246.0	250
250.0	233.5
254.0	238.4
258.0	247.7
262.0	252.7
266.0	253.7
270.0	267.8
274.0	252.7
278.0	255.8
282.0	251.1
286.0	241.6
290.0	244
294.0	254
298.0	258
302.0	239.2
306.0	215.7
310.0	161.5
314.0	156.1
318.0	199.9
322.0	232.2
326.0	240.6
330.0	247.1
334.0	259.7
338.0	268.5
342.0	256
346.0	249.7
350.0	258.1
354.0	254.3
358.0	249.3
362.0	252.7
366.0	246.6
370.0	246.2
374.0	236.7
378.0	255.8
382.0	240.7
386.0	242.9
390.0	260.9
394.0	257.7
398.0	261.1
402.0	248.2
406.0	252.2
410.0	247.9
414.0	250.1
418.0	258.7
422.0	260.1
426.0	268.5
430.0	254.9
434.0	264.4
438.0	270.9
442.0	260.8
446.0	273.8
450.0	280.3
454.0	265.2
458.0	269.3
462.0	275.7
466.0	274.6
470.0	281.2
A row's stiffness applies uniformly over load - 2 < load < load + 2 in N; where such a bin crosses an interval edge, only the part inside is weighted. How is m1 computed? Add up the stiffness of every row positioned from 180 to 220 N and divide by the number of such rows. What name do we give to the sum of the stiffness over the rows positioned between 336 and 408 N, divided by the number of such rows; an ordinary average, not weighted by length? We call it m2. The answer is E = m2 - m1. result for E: 14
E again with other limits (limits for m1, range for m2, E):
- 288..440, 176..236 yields -7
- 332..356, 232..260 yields -16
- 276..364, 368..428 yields 14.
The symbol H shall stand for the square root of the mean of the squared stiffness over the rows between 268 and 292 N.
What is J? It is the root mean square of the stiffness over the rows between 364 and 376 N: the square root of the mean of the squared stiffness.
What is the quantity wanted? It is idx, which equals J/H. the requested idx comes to 0.96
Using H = 252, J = 243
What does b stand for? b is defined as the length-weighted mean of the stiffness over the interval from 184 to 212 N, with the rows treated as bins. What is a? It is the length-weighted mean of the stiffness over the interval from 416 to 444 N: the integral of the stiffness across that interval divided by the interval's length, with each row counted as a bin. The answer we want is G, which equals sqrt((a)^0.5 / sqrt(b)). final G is 1.02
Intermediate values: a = 263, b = 238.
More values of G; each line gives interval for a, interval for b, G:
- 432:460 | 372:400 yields 1.02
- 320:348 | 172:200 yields 1.01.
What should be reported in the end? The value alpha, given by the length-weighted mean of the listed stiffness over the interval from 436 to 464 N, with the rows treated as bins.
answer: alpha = 271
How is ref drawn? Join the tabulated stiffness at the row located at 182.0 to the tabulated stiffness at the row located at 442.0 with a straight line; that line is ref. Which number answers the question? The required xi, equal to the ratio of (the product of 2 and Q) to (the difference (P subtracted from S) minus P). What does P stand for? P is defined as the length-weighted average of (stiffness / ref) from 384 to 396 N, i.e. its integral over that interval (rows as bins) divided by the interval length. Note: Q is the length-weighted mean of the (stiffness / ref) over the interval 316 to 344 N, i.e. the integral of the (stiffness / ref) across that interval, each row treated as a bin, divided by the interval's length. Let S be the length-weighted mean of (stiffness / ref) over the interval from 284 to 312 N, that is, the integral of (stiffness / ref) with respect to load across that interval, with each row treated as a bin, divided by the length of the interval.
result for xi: -1.84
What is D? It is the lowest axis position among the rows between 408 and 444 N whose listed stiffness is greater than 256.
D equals 418.0 N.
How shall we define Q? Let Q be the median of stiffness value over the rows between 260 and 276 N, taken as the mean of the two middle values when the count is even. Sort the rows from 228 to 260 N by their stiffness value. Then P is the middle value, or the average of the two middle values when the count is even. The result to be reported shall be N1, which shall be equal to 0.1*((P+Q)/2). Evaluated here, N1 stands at 24.7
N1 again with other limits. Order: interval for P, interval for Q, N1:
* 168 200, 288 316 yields 23.8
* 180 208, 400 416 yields 24.4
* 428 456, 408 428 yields 26.2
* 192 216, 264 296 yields 24.6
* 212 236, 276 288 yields 24.4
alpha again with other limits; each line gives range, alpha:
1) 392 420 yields 254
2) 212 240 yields 237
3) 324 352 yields 254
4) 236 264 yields 244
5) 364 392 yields 247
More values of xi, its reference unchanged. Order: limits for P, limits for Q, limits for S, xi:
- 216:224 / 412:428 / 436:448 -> -2.15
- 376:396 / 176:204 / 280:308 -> -2.02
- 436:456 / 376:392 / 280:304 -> -1.82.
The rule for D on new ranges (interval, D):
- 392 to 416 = 394.0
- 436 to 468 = 438.0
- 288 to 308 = 298.0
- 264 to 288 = 270.0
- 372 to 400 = 390.0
